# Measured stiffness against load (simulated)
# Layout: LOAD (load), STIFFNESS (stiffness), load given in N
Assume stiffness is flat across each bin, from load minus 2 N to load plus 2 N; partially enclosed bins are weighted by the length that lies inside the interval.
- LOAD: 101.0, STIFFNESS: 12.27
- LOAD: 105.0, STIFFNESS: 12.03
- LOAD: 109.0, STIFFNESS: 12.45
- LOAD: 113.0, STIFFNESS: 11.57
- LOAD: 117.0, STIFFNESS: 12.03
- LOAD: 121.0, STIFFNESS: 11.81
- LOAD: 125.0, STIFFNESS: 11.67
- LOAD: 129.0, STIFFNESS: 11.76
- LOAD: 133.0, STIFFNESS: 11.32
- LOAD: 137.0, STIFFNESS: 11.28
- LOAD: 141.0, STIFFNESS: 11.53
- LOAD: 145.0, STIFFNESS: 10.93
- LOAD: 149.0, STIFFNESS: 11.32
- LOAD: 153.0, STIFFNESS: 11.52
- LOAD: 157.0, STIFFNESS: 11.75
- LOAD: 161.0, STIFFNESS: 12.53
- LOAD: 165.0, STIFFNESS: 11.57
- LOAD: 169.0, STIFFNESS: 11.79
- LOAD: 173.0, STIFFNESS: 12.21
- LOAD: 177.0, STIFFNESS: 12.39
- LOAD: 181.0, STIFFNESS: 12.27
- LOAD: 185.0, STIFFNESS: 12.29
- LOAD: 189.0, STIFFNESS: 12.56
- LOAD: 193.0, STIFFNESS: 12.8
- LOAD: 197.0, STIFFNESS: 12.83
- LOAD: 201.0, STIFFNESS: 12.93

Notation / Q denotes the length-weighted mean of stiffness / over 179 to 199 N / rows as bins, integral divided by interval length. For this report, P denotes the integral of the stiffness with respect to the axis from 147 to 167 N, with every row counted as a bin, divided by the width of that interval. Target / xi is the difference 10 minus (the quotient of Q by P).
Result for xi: 8.93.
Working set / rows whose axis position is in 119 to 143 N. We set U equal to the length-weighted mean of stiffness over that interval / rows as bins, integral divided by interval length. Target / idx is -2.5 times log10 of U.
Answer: -2.66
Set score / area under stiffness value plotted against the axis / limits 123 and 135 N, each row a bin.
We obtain 139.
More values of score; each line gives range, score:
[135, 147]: 135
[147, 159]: 138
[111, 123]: 142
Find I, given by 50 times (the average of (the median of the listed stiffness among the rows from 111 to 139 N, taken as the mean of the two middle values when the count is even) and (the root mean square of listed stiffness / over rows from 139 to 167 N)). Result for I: 582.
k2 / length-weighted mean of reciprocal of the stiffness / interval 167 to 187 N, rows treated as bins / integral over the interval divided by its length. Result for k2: 0.0821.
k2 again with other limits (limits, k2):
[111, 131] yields 0.0850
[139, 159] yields 0.0877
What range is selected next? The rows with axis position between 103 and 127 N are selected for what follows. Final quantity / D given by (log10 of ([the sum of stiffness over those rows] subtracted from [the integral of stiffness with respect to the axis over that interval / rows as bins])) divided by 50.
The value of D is 0.0466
